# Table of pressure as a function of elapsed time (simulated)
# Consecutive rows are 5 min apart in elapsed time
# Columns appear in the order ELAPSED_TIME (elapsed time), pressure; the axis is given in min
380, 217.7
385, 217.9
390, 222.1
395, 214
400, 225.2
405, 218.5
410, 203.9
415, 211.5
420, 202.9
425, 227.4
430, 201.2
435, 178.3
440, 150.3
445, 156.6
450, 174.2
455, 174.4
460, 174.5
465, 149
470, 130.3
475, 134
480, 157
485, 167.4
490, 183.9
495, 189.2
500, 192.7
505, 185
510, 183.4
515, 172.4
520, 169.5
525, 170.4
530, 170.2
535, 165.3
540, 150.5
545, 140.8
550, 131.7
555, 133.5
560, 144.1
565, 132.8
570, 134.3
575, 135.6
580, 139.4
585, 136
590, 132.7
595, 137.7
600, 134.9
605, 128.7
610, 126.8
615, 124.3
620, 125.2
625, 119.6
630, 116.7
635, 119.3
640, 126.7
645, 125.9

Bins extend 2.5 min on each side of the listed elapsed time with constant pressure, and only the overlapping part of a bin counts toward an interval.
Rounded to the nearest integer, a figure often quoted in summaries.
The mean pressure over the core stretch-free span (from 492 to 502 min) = 191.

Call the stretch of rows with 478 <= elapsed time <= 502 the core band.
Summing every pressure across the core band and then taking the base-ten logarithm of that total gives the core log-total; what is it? 2.95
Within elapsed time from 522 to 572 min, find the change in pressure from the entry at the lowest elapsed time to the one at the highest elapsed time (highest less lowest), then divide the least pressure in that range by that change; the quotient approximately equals -3.6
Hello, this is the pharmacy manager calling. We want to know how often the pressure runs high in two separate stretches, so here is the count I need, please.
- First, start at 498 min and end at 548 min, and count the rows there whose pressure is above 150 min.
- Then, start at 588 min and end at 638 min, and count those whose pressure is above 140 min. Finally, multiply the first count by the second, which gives 0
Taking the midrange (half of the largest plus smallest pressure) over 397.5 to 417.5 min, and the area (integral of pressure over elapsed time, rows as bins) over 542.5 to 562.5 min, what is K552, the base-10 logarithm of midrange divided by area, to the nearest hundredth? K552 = -1.11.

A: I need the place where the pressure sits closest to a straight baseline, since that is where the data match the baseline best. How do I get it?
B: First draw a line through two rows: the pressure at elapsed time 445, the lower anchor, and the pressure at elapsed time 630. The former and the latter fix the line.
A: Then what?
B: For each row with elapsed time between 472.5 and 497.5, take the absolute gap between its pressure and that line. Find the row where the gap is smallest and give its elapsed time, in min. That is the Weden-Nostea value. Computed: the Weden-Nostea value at 480 min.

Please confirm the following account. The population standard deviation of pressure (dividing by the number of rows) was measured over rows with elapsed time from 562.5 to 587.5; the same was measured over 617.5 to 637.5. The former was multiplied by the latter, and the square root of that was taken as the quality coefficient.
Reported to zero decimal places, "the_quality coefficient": 3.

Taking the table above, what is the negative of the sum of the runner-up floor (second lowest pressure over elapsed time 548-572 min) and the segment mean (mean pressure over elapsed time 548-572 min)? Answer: -268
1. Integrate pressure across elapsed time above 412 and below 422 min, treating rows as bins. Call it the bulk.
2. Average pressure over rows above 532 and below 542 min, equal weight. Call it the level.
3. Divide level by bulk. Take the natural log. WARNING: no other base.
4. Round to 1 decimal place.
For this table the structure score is -2.6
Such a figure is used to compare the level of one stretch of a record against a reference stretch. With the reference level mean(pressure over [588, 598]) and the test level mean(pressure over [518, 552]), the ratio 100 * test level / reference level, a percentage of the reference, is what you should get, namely 116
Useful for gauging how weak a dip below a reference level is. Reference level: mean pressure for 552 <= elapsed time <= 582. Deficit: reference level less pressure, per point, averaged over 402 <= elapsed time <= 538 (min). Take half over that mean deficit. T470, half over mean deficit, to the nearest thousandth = -0.012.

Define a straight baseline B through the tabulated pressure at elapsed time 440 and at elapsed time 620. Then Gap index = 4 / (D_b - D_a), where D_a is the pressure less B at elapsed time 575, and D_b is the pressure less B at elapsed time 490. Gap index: 0.11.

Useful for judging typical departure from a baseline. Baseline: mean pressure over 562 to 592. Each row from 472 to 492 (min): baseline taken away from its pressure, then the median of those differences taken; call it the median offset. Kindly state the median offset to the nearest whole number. 27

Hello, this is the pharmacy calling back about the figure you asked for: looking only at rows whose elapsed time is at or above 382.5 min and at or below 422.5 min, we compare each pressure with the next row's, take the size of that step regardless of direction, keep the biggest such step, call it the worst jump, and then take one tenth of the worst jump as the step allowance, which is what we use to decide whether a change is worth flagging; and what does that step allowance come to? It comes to 1.5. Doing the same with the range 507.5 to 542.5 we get 1.5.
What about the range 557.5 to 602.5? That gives 1.1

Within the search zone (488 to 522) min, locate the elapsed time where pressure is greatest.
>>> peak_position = 500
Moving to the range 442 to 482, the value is 460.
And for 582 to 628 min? 595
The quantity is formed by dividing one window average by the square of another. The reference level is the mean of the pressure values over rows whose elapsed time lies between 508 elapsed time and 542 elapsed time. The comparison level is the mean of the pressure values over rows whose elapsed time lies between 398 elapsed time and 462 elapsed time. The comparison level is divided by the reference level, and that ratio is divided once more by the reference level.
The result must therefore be 0.0067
